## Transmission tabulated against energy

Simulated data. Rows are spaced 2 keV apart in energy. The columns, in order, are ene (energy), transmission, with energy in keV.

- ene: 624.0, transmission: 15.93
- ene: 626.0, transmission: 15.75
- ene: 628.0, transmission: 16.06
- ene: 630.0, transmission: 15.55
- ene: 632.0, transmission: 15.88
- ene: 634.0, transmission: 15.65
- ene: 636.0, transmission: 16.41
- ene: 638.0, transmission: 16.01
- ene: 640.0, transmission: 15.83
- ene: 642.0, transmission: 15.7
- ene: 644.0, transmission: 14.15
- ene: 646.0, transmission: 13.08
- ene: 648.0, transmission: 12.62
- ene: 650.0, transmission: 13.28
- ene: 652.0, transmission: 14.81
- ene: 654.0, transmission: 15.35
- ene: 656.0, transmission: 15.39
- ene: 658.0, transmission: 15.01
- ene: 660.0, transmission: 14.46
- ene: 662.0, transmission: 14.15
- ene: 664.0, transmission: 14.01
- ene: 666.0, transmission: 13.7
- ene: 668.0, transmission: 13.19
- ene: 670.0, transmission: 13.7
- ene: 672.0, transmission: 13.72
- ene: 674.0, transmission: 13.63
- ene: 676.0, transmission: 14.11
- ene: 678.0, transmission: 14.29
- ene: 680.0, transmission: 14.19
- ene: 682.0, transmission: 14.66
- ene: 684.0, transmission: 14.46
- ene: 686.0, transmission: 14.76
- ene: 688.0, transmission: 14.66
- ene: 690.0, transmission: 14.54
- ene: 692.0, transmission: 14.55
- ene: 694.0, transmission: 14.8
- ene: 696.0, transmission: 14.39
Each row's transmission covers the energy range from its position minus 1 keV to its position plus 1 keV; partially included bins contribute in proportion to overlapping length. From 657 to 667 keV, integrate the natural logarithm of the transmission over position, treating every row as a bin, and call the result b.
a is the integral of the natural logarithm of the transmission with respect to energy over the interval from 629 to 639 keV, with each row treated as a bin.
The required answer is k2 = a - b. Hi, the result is 1.1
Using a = 27.7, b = 26.6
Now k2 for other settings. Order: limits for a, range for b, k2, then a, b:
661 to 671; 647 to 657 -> -0.4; 26.2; 26.6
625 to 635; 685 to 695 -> 0.7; 27.6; 26.9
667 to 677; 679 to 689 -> -0.6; 26.1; 26.8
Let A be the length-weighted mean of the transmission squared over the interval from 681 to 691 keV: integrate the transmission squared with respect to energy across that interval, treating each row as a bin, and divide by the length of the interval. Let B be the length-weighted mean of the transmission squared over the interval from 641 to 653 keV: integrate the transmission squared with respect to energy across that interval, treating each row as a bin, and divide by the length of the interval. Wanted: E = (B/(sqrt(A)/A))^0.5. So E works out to 53.5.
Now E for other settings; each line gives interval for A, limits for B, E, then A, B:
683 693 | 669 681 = 53.3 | 213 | 194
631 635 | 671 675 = 54.3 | 249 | 187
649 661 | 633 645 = 60.0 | 217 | 245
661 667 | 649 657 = 55.0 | 195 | 217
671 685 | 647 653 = 51.2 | 200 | 185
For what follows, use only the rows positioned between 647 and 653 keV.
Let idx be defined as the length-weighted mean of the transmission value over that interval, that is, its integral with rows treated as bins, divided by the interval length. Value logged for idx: 13.6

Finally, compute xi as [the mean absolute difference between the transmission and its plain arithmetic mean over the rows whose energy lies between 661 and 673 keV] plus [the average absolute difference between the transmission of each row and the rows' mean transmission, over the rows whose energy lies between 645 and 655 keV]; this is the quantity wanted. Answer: 1.2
